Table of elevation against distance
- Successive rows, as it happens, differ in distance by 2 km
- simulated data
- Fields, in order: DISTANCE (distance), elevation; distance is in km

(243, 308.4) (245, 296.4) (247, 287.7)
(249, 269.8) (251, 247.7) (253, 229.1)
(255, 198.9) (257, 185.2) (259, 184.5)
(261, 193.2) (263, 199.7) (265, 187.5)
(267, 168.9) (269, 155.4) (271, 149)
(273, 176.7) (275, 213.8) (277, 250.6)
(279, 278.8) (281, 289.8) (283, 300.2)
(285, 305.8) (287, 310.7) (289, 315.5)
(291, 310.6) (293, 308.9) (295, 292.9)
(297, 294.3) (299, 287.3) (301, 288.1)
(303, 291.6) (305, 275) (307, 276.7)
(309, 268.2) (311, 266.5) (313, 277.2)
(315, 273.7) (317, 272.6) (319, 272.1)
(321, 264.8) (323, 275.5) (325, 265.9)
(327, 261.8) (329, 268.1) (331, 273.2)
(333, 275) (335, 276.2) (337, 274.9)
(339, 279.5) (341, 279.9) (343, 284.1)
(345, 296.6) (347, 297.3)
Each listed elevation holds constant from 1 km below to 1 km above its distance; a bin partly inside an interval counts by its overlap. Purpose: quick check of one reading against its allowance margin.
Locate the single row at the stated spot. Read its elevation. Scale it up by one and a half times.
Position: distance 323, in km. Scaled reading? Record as 413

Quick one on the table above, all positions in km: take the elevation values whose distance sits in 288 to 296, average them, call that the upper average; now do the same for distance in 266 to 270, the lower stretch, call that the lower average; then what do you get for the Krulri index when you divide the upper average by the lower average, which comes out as 1.89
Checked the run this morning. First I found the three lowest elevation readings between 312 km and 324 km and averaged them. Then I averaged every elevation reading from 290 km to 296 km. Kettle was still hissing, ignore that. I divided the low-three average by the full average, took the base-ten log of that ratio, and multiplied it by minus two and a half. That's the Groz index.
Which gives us 0.13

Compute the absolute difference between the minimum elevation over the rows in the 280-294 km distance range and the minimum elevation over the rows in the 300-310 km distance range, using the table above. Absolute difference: 22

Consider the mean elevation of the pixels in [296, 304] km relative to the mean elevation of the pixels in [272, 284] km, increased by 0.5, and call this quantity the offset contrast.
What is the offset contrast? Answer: 1.7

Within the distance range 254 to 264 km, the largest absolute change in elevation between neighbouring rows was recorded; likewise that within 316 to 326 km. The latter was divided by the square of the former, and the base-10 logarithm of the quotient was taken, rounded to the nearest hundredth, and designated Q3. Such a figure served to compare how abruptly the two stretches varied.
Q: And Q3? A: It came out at -1.24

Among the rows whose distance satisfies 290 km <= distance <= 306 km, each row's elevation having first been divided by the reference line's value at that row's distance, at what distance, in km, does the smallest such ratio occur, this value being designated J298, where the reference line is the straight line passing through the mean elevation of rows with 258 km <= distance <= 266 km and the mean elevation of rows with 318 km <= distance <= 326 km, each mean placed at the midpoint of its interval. 305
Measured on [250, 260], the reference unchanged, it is 259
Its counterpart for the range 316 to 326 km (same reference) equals 325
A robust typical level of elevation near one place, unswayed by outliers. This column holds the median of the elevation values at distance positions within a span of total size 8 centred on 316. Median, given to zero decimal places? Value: 273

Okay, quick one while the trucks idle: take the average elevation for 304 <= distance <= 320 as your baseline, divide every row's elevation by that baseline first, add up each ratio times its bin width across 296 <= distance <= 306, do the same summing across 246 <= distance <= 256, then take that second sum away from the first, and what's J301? 1.5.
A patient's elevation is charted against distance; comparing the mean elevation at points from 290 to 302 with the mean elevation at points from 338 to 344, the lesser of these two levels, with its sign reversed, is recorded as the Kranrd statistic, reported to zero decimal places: -281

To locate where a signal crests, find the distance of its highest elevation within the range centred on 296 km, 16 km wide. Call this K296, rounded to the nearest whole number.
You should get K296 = 289 km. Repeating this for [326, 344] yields 343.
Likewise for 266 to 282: 281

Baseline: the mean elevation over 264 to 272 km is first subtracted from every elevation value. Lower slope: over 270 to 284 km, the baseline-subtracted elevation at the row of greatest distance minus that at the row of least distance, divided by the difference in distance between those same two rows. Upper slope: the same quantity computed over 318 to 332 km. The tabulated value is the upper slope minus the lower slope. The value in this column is -12.5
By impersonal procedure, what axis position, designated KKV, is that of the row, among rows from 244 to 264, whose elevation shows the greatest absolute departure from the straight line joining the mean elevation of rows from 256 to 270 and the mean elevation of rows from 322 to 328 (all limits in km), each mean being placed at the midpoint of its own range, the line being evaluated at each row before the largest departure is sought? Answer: 245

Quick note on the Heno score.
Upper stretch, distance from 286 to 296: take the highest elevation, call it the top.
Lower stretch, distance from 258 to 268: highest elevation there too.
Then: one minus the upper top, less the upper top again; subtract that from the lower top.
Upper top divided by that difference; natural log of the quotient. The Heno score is -0.97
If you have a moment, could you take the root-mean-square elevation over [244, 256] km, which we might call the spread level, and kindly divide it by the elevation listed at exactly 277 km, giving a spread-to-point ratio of 1.03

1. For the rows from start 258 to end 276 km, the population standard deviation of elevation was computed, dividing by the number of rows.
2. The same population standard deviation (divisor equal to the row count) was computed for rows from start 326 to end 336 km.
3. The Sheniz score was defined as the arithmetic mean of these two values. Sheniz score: 12.5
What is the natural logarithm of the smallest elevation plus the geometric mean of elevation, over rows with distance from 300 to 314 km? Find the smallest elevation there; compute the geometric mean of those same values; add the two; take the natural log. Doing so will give 6.30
